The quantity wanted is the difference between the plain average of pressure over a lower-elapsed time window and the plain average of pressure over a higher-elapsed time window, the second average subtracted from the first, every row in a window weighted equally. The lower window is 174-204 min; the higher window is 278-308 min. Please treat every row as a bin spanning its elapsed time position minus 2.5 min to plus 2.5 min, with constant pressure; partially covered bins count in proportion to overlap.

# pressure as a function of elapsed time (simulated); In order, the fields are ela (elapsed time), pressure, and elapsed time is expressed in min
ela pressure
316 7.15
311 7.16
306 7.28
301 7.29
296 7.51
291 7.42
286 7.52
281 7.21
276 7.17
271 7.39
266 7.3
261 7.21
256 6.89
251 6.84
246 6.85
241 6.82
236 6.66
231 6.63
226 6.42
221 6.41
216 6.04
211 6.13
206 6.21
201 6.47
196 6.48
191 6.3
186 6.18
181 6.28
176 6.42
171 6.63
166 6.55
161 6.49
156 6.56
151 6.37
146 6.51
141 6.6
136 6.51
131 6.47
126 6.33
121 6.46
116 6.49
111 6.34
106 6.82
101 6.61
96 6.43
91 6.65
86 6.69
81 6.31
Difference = -1.0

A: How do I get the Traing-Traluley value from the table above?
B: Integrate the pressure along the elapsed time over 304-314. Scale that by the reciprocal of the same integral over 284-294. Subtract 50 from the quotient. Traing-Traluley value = -49.0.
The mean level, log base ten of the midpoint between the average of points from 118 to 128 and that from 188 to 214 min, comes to 0.803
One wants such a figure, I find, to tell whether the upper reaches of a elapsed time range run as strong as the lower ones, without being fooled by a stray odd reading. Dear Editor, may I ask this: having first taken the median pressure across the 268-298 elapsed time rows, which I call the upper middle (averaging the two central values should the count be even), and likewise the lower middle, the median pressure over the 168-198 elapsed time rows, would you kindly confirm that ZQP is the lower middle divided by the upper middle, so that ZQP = 0.86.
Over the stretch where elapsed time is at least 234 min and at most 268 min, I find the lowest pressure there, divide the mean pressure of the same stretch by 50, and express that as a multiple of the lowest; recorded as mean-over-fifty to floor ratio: 0.0208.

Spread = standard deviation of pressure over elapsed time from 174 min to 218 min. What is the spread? 0.15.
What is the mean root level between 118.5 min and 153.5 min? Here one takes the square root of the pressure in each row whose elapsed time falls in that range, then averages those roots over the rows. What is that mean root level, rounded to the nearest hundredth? 2.54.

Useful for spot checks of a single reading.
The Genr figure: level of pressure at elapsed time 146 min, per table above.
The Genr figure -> 6.51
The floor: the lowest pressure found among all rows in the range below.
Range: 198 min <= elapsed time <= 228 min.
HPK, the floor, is 6.04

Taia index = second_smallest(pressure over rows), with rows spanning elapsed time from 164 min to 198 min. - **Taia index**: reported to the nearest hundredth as 6.28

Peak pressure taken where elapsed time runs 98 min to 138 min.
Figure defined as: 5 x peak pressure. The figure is 34.1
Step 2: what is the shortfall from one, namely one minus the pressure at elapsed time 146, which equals -5.51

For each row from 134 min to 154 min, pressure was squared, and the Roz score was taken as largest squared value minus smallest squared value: 3.0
